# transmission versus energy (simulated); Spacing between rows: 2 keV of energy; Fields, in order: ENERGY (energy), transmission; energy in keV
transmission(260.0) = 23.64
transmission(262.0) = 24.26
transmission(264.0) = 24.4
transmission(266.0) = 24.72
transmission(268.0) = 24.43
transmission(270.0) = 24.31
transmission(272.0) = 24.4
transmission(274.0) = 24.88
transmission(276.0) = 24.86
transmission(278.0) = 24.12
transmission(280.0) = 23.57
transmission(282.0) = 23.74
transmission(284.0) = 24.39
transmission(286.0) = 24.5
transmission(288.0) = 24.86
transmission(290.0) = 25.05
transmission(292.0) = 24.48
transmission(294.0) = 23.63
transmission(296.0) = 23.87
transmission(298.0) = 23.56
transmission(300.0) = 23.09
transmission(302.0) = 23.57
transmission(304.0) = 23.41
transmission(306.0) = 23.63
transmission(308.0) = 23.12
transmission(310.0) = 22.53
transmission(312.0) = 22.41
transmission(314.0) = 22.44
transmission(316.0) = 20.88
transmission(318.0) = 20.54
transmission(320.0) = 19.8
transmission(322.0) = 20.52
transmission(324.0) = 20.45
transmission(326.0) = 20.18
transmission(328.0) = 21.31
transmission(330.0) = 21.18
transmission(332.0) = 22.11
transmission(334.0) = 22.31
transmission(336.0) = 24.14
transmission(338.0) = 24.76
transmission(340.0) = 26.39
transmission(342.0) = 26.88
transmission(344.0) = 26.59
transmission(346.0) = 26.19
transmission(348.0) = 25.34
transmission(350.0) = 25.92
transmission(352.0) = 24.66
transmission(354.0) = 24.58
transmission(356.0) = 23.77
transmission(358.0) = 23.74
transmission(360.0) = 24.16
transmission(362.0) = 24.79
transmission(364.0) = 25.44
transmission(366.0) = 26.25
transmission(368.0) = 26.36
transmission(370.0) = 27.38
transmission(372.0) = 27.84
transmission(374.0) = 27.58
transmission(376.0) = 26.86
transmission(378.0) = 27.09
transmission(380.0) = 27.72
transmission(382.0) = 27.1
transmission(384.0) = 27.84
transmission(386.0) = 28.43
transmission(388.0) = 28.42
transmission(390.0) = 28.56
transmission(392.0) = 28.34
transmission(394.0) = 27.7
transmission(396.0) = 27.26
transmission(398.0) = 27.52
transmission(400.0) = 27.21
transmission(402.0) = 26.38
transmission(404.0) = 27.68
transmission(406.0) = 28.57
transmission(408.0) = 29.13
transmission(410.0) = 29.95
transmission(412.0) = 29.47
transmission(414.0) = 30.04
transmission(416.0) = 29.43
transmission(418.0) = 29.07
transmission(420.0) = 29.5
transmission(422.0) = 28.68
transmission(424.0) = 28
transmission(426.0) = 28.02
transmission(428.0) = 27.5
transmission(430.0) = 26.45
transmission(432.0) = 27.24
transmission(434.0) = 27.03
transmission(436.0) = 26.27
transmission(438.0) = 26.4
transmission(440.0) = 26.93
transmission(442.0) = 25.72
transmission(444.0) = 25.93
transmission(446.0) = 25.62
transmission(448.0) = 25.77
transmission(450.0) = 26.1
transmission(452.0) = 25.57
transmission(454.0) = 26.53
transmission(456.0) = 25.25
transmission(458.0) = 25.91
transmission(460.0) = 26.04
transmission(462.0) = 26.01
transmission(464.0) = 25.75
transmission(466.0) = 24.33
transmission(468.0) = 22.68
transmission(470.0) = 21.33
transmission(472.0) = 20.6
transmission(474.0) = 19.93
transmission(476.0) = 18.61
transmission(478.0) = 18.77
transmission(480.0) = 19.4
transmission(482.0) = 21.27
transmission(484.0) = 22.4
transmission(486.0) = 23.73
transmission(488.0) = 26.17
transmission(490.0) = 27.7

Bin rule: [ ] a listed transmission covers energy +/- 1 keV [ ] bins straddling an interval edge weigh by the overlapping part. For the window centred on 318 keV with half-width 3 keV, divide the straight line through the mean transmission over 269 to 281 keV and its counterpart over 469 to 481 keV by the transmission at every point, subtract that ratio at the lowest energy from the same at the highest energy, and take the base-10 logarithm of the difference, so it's -1.25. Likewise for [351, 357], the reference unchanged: -1.52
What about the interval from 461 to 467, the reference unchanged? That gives -1.31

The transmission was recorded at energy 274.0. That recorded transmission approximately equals 24.88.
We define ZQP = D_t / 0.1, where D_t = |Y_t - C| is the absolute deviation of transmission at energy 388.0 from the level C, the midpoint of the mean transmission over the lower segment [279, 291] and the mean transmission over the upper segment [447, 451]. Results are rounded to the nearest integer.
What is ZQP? 33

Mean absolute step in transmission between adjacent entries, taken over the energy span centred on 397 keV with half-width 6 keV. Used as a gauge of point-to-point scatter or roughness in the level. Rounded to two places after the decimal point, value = 0.50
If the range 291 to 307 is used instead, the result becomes 0.39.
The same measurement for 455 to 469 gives 0.69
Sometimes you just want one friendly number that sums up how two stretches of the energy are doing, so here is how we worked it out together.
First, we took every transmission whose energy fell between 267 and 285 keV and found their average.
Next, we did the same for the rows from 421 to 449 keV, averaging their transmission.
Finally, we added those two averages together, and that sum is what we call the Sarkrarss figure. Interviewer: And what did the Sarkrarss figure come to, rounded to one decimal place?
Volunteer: 51.1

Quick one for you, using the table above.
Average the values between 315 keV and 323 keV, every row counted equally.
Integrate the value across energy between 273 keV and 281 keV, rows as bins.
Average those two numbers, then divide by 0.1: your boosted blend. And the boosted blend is 1076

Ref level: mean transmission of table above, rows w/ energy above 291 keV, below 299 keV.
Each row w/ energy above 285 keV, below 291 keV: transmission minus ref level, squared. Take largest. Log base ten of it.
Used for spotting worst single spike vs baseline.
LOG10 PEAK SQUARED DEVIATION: 0.13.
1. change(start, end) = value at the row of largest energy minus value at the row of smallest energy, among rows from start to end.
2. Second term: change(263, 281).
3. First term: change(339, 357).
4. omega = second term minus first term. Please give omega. 2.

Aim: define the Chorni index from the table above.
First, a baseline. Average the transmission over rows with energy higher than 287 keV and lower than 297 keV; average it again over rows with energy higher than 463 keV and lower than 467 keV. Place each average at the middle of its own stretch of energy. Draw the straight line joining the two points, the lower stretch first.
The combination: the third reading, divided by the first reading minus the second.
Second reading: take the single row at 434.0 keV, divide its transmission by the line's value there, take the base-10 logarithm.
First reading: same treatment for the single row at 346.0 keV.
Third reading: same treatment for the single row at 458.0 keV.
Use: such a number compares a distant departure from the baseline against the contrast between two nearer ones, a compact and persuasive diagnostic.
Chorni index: -2.0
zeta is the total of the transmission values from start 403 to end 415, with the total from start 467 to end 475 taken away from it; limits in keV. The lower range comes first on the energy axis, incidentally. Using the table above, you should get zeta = 90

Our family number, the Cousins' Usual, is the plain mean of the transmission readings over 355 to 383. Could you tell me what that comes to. 26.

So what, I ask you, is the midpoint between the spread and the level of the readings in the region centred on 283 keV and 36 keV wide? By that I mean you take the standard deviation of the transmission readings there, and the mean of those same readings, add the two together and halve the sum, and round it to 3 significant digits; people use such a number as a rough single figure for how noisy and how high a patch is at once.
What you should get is 12.4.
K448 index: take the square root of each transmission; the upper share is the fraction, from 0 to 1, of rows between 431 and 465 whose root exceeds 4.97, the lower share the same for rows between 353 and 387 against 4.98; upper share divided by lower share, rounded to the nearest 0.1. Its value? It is 1.4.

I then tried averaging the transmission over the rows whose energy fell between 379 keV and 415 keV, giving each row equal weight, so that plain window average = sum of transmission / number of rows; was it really 28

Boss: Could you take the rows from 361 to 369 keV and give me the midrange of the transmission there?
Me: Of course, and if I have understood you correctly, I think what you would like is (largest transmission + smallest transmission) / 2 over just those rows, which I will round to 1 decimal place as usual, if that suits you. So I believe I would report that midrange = 25.6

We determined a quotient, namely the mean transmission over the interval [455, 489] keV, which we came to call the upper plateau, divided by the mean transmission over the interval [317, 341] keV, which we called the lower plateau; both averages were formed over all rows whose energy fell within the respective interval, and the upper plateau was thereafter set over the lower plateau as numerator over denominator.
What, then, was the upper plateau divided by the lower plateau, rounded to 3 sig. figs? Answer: 1.04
